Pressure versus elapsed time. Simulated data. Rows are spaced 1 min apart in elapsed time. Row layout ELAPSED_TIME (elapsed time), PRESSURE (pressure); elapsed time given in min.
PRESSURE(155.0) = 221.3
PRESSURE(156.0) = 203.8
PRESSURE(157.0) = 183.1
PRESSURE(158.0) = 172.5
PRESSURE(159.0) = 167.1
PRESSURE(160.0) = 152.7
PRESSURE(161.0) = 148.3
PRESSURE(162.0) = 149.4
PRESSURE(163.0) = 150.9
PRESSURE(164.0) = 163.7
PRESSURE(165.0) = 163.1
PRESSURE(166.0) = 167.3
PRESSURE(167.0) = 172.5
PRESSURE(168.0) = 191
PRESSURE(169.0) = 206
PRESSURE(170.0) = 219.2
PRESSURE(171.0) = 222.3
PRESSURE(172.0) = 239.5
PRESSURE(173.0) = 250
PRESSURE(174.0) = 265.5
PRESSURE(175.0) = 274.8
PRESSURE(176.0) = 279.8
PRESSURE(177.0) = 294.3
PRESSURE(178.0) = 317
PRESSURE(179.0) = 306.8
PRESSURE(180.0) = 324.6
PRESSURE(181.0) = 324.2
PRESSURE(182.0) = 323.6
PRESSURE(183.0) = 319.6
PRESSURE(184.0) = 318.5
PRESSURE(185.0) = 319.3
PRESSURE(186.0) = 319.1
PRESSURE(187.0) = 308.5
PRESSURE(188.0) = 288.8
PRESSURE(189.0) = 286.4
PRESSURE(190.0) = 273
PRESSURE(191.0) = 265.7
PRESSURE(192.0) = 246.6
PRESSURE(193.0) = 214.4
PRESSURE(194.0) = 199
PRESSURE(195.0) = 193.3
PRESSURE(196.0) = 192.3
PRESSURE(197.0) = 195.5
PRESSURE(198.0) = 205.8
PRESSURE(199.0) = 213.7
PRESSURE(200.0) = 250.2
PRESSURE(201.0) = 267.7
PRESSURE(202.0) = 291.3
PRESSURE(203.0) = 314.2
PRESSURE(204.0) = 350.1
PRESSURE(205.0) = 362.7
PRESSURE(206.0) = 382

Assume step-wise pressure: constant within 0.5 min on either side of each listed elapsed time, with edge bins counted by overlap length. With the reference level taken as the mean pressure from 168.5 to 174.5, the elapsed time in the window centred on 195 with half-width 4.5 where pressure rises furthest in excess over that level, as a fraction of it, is 191.0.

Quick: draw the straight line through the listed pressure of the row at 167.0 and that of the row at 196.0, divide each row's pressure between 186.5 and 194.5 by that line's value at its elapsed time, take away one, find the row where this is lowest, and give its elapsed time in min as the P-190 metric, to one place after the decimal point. 194.0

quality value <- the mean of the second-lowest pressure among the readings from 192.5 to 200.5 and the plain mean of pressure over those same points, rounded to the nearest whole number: 201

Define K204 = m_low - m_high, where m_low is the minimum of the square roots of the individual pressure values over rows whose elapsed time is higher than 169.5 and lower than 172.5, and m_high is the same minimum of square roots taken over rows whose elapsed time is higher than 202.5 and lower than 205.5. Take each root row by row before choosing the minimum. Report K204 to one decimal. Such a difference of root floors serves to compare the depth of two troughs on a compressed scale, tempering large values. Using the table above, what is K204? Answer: -2.9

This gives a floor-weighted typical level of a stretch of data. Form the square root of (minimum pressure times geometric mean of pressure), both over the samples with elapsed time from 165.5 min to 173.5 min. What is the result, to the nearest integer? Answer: 186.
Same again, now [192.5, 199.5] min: 197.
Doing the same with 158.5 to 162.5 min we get 151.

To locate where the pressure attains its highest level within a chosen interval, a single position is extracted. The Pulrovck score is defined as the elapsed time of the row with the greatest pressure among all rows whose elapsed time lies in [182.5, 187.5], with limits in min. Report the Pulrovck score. 183.0 min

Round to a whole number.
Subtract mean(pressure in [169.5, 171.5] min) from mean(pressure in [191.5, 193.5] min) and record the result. 10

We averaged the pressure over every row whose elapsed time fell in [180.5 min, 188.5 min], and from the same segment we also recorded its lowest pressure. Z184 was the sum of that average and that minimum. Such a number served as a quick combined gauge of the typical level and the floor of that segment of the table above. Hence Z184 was 604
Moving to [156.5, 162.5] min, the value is 310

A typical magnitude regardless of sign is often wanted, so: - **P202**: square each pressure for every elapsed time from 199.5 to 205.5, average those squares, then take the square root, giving 309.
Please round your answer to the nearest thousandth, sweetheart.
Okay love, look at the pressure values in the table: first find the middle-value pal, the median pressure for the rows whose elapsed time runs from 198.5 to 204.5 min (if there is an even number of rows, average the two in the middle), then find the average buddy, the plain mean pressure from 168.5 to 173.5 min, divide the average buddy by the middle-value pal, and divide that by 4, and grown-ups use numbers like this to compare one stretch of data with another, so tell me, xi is 0.203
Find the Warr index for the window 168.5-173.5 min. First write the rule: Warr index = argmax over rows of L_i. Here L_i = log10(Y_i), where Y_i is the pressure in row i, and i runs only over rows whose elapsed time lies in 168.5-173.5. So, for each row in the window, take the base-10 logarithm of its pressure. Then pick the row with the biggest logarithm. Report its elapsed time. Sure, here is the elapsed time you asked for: 173.0 min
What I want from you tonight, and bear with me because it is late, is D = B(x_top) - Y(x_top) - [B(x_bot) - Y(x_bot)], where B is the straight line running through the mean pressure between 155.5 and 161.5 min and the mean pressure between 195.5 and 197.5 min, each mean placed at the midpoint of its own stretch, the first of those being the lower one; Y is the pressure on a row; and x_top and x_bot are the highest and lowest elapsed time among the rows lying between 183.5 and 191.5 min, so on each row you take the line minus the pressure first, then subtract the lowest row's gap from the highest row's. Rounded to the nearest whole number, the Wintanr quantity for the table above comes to 57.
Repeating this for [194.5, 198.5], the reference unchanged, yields -11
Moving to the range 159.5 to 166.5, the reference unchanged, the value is -11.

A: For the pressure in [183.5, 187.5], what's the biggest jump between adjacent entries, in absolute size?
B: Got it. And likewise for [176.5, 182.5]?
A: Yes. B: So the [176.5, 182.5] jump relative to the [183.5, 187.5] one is 2.1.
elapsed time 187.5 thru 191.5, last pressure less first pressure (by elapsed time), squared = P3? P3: 534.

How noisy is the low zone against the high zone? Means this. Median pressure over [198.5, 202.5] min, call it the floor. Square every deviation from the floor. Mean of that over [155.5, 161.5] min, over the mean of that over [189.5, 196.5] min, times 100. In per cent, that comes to 382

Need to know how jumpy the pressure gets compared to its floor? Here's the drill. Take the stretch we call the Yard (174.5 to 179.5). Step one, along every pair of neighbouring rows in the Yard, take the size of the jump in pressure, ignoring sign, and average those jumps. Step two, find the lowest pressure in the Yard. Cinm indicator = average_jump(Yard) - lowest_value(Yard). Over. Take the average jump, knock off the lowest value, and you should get -262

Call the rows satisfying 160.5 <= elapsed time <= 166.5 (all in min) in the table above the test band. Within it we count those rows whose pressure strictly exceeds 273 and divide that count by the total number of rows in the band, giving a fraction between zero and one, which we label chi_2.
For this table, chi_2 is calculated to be 0.00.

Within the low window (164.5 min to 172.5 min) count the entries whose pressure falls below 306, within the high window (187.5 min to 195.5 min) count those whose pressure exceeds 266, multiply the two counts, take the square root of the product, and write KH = 4.9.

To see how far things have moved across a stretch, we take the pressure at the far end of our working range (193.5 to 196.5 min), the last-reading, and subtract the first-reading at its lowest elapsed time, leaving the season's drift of -7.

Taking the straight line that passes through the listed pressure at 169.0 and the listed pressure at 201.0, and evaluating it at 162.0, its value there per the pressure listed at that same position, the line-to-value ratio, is 1.29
